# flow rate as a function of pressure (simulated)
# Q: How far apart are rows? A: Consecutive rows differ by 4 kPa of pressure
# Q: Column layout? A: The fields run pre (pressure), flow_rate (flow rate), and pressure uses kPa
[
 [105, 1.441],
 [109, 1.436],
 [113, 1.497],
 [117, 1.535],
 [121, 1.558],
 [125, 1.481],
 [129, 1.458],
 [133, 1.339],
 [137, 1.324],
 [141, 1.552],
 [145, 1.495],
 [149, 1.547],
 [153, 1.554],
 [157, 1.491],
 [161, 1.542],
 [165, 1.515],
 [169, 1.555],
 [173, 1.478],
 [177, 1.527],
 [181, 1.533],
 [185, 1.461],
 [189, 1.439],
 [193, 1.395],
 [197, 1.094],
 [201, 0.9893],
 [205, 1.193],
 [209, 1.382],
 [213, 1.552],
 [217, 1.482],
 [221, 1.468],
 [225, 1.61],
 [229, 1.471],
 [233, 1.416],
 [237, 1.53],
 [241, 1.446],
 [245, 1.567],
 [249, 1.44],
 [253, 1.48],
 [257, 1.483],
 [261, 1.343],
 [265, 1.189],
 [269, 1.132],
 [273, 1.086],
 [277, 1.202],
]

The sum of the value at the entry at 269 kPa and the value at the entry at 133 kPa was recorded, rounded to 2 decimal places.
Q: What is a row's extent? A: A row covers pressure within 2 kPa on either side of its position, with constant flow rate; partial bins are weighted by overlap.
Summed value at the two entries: 2.47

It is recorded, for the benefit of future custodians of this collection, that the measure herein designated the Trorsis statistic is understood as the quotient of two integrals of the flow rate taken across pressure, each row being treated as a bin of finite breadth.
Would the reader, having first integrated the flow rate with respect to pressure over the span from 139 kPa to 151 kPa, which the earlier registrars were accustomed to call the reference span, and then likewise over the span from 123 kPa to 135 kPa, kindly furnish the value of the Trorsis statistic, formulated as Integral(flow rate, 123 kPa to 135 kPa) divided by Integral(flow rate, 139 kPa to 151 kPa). 0.93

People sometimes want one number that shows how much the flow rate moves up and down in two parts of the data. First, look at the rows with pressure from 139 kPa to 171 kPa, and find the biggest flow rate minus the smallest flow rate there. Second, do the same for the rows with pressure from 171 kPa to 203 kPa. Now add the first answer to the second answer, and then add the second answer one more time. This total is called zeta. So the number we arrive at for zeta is 1.2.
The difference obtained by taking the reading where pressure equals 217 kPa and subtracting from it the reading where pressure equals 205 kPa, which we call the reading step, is 0.3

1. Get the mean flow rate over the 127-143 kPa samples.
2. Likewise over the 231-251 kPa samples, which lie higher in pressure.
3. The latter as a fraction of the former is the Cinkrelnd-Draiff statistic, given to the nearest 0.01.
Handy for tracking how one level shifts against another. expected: 1.04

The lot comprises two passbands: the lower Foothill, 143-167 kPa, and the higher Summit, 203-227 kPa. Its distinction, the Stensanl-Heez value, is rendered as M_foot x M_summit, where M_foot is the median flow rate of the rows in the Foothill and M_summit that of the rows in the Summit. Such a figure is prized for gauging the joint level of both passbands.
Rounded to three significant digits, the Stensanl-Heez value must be 2.25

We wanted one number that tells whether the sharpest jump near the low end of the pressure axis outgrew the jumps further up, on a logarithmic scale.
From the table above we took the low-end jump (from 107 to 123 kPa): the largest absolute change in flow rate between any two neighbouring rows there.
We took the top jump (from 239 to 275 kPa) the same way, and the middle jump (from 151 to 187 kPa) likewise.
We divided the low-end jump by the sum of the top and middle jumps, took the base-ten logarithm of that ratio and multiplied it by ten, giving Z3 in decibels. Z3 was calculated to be -6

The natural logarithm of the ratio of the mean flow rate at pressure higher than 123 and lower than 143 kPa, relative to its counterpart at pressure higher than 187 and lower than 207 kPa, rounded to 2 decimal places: 0.16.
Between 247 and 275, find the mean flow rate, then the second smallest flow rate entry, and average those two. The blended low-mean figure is 1.220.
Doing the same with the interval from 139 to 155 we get 1.542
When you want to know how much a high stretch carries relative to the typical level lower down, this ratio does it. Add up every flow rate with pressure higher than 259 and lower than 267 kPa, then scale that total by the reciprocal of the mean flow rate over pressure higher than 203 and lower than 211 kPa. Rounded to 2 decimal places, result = 1.97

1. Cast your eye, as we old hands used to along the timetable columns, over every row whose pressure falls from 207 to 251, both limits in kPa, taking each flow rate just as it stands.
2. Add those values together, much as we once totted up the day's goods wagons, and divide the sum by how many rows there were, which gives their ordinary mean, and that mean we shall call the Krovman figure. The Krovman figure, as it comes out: 1.488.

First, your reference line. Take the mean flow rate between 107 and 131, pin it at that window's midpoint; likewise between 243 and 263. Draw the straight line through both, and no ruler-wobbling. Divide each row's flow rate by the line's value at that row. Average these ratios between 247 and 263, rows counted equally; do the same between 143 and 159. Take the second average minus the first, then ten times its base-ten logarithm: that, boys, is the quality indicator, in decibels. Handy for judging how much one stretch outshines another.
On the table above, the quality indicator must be -14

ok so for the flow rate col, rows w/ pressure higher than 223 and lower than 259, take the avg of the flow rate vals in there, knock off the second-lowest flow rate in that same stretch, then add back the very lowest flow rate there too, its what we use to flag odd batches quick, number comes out 1.47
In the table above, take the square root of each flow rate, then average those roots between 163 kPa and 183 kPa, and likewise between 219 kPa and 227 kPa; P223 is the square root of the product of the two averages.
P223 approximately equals 1.24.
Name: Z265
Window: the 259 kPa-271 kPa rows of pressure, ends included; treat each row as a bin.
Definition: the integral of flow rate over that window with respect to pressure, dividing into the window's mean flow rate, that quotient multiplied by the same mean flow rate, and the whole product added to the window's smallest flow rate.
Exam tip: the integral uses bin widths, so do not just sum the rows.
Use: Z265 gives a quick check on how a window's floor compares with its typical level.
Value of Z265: 1.23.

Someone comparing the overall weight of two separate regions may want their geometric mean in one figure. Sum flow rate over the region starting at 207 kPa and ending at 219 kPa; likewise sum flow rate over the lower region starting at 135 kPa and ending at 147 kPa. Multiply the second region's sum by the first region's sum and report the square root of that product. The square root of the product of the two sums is 4.39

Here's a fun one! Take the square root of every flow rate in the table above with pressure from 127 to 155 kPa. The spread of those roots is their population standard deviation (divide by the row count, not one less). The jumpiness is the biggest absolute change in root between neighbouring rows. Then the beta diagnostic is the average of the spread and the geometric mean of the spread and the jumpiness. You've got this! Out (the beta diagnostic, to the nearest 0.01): 0.05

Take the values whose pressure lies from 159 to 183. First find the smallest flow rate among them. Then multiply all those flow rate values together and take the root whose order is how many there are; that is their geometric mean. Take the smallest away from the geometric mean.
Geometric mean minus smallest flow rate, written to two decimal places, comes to 0.05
